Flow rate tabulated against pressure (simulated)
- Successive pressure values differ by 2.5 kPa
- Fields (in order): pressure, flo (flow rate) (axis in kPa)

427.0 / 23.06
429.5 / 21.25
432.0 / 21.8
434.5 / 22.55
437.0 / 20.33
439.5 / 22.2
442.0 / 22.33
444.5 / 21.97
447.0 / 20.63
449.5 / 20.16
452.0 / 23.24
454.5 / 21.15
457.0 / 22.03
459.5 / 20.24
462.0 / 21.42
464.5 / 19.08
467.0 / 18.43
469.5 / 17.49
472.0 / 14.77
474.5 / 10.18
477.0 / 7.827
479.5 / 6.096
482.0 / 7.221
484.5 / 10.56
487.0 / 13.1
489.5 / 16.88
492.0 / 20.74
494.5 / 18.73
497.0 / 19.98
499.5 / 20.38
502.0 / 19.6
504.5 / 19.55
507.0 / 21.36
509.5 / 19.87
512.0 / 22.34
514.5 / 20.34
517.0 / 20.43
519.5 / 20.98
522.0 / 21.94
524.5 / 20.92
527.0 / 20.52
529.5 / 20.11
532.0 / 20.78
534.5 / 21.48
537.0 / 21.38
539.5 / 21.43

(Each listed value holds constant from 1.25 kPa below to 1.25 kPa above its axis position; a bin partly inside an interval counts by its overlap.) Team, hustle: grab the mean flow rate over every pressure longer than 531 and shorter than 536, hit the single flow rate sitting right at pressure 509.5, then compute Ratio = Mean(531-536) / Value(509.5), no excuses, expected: 1.06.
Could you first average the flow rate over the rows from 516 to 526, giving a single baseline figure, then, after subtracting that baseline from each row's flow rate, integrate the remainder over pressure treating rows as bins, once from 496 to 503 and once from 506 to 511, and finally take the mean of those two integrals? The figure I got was -5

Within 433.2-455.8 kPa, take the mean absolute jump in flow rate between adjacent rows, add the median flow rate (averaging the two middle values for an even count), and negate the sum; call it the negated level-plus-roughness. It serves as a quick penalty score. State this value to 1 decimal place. -23.4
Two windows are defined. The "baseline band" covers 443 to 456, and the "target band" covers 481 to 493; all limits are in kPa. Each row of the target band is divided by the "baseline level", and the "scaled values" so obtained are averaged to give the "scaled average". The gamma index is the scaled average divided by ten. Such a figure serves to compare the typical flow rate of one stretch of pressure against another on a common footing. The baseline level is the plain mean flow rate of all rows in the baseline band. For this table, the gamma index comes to 0.064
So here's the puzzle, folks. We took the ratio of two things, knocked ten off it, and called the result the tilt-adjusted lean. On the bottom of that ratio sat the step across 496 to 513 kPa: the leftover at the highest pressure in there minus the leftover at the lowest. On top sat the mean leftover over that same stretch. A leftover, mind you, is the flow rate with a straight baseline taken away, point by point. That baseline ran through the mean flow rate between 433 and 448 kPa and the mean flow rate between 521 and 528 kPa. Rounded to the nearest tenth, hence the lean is -10.3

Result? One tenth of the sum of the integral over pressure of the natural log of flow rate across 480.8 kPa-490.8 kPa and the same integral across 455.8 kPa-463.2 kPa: 4.7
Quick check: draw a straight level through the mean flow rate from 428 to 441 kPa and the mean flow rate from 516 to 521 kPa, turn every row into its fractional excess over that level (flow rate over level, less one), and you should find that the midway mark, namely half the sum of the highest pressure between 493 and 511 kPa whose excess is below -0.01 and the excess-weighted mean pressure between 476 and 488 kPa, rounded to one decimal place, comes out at 495.4 kPa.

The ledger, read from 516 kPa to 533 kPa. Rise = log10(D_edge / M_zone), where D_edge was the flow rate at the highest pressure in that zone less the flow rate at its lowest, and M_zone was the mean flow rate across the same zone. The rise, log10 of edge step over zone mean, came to -1.77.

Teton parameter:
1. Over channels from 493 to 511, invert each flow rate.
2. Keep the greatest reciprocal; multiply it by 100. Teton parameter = 5.3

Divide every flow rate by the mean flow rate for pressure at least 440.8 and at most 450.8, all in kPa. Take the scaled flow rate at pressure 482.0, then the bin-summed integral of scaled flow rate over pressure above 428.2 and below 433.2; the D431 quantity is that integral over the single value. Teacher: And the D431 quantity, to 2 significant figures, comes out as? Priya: 15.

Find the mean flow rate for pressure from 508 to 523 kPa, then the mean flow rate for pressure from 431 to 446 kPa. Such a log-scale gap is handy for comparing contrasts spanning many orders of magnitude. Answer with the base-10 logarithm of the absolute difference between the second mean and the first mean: -0.1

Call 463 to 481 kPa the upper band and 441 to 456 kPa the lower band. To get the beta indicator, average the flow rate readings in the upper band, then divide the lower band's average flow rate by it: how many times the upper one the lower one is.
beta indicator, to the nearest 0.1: 1.6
